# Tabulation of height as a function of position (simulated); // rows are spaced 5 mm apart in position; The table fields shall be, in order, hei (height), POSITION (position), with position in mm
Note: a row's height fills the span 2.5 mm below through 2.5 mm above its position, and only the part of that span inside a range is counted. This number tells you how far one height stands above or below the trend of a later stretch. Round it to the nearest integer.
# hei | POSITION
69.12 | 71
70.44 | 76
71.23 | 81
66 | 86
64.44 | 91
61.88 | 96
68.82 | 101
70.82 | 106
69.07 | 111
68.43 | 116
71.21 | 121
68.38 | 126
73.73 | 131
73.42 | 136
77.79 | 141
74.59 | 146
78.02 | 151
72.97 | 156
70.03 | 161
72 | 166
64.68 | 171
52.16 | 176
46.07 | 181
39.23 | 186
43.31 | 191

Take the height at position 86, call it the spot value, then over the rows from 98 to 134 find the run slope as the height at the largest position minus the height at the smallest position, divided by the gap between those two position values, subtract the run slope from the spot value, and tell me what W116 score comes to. 66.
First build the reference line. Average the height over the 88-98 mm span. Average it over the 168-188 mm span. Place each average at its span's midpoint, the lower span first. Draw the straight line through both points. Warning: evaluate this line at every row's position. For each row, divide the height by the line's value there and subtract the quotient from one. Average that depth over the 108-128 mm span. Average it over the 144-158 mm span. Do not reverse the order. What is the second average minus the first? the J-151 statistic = -0.21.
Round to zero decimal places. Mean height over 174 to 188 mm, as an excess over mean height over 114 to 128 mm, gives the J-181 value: -24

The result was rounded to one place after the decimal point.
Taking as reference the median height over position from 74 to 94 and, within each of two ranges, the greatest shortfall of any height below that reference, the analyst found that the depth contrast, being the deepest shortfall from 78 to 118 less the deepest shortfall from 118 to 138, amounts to 6.5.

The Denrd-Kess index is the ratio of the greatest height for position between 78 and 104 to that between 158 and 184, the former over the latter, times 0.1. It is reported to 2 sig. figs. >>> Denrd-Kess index 0.099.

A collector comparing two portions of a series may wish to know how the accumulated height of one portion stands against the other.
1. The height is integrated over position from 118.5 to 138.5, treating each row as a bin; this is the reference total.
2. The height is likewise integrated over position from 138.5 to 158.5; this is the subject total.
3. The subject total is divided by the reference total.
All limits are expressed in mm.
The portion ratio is 1.06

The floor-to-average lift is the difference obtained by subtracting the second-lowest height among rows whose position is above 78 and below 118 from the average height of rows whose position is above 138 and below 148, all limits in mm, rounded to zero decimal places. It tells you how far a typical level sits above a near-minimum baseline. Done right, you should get 12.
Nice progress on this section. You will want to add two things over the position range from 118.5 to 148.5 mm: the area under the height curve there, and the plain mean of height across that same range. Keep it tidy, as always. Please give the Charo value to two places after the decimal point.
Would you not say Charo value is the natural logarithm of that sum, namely 7.73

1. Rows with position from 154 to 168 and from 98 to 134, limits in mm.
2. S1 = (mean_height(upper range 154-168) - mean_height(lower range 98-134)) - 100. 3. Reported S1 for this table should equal -98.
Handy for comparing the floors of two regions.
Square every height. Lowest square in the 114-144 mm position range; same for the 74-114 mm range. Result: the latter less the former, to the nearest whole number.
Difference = -847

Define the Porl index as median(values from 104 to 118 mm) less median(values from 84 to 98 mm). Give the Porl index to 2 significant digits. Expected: 4.6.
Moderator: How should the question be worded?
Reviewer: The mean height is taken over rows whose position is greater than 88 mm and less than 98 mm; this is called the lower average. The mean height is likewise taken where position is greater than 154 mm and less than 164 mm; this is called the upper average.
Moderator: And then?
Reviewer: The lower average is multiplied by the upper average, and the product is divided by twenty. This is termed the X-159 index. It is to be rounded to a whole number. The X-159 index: 226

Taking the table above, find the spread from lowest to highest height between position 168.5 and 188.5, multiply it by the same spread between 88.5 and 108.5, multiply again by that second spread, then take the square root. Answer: 45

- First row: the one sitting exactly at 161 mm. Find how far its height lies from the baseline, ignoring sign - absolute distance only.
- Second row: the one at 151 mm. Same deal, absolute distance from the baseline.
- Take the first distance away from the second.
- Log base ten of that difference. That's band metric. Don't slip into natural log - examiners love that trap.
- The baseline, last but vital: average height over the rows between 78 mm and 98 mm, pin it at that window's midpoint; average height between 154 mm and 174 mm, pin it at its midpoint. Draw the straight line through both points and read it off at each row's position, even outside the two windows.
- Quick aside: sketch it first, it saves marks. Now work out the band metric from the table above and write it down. 0.9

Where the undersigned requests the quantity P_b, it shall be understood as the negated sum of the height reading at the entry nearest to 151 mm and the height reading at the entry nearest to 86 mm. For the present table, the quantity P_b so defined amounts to -144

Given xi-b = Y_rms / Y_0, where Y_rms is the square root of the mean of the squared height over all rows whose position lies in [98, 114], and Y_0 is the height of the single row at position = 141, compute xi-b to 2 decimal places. 0.89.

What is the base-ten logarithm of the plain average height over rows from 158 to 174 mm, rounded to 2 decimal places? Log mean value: 1.84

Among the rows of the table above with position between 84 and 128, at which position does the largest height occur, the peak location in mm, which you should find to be 121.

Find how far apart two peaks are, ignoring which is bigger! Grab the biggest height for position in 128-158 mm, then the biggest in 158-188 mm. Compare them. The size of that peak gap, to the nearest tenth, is 6.0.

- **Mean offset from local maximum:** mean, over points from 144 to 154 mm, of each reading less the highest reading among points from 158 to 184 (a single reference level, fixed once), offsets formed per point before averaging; 4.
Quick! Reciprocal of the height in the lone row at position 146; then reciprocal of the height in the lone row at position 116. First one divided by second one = 0.92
